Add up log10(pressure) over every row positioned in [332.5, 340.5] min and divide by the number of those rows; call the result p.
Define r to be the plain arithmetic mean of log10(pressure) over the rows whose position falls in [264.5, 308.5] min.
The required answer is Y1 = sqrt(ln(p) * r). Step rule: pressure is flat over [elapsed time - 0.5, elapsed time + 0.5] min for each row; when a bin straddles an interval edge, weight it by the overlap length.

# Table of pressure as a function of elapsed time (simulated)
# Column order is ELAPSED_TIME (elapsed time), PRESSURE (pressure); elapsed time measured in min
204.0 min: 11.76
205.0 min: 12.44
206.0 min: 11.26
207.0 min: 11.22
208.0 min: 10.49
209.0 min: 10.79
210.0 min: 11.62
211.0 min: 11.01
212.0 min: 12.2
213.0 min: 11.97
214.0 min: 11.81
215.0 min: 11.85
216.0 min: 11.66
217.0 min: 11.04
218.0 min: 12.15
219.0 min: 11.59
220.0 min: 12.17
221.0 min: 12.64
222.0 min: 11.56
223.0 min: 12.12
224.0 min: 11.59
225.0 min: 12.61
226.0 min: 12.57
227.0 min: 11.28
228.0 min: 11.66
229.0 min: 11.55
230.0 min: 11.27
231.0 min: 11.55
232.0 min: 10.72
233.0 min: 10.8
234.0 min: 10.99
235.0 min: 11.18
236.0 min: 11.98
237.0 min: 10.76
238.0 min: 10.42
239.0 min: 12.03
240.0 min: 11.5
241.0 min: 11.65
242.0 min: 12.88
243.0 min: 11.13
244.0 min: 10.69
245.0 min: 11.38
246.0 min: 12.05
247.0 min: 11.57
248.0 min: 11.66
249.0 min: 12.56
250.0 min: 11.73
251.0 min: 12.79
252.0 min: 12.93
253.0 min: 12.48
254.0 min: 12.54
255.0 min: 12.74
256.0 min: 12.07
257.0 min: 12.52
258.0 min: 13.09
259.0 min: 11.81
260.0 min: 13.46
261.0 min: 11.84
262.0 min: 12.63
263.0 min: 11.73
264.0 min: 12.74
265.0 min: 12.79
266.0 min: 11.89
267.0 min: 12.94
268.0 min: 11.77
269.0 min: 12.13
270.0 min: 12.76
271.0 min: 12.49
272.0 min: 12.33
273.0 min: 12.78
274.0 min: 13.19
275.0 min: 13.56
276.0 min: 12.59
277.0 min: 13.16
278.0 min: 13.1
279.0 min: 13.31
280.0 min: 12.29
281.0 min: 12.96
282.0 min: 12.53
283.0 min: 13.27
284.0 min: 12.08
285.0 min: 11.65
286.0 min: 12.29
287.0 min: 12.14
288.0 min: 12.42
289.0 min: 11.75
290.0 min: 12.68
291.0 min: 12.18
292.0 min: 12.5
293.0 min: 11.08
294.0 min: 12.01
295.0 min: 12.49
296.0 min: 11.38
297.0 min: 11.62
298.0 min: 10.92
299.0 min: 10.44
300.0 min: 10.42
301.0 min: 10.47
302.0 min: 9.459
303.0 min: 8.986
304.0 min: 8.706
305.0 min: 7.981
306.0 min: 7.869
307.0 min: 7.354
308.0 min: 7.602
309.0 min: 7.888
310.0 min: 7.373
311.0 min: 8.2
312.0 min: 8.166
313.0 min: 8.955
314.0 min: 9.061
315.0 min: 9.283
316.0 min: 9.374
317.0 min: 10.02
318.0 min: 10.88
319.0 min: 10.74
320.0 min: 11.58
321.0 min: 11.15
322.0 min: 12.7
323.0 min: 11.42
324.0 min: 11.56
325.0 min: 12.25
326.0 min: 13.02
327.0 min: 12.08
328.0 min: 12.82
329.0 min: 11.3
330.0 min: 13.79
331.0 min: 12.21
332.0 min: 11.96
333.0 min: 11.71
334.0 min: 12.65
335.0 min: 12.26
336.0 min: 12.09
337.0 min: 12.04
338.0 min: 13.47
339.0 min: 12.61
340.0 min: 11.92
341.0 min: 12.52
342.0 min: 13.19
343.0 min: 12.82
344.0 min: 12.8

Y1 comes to 0.304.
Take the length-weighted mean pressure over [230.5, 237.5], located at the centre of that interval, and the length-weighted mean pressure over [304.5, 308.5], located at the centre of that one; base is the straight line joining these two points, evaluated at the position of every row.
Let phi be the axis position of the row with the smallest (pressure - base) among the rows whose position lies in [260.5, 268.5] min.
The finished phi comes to 263.0 min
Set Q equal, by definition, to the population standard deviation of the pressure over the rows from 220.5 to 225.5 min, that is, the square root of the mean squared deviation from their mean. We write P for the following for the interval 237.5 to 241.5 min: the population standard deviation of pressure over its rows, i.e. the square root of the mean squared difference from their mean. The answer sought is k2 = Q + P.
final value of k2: 1.07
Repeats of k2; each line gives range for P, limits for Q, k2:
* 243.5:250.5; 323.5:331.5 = 1.29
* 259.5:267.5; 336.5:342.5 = 1.14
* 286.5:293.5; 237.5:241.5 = 1.10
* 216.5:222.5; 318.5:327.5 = 1.22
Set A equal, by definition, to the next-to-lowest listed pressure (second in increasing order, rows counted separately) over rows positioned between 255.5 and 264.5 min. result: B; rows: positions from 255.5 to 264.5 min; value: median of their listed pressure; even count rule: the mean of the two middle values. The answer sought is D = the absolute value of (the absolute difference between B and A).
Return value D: 0.7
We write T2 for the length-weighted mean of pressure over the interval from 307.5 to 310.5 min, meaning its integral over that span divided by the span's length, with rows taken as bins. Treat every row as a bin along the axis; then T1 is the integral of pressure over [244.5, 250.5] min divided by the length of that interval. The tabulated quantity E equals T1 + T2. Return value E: 19.4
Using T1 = 11.8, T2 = 7.6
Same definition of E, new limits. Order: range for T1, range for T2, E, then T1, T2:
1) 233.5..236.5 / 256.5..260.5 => 24.1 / 11.4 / 12.7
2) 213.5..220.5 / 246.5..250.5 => 23.6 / 11.8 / 11.9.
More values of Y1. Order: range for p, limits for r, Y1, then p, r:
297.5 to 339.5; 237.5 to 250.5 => 0.138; 1.02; 1.065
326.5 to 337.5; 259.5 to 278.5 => 0.305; 1.09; 1.101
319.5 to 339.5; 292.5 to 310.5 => 0.286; 1.09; 0.979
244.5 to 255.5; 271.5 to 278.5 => 0.304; 1.09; 1.112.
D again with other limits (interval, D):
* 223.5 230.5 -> 0.3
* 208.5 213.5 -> 0.6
